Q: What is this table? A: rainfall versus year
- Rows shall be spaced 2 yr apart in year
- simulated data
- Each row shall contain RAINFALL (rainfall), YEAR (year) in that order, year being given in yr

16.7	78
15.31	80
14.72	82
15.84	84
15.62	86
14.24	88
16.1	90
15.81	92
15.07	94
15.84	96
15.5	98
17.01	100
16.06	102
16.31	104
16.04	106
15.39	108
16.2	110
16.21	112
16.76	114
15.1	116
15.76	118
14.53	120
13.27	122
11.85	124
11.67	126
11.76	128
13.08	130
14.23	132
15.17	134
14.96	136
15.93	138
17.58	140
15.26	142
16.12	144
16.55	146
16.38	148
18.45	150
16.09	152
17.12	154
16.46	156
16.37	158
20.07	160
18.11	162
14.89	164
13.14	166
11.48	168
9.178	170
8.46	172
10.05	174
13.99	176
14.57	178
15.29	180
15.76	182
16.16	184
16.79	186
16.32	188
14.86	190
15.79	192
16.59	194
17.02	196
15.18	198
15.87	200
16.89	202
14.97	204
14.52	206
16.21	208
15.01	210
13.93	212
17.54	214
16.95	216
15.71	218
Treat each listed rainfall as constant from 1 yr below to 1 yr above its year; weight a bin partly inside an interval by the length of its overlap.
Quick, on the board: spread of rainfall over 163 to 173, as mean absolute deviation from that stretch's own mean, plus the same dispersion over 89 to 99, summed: 2.4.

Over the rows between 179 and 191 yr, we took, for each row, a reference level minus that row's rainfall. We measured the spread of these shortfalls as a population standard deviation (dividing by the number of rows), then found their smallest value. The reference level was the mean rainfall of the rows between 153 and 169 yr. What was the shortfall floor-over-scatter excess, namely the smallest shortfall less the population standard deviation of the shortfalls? -1.5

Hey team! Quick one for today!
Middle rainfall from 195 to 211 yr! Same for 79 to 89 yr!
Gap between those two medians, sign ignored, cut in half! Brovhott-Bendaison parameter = 0.11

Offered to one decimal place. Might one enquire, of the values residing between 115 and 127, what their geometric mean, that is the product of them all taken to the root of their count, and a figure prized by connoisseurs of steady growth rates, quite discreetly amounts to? 13.6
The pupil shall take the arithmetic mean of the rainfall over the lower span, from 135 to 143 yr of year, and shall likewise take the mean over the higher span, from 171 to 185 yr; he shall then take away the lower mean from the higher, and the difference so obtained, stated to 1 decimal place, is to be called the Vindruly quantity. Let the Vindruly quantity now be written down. -2.5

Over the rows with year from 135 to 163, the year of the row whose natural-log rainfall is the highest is 160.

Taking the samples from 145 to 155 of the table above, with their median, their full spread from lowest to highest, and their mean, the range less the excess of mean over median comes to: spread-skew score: 2.0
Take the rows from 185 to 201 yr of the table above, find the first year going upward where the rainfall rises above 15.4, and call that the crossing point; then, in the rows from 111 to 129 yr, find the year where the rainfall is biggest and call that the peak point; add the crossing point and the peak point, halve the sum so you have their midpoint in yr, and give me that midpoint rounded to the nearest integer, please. 150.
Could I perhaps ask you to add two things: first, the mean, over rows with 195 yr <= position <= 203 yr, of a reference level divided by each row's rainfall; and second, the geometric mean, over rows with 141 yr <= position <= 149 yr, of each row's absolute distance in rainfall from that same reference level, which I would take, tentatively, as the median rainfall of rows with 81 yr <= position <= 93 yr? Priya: 1.54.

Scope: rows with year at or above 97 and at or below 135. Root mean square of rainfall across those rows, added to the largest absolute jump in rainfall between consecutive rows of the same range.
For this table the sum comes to 16.6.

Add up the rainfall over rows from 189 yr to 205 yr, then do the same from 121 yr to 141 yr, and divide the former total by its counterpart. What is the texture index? 0.91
